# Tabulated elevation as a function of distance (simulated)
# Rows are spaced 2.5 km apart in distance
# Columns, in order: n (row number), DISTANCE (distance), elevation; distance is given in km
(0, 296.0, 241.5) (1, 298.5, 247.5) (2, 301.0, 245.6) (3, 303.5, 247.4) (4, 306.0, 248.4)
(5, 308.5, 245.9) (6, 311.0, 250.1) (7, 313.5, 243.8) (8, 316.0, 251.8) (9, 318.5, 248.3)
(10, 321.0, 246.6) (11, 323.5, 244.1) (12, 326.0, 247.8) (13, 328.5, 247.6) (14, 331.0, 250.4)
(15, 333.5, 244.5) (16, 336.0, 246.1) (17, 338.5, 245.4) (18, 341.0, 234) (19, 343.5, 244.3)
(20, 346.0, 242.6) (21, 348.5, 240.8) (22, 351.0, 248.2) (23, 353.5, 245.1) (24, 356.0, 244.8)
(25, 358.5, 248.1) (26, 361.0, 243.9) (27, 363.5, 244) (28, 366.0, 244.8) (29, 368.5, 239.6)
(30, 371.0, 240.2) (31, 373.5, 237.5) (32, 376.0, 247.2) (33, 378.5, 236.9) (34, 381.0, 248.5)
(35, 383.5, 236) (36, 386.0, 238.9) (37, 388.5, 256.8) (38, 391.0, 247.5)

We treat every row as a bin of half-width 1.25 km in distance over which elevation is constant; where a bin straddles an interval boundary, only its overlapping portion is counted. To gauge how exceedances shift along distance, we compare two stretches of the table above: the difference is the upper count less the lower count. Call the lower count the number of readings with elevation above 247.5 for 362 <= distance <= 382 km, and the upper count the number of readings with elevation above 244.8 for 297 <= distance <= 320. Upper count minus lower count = 7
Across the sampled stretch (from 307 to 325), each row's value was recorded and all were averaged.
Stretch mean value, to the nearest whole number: 247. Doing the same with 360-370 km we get 243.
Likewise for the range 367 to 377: 241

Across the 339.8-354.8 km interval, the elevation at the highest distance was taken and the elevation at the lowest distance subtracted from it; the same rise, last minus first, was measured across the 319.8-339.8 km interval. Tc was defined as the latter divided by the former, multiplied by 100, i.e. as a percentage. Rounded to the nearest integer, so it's -11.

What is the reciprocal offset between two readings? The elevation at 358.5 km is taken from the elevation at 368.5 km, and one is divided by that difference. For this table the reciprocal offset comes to -0.118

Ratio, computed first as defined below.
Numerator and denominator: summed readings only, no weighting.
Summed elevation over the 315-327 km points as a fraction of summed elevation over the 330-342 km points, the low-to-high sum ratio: 1.01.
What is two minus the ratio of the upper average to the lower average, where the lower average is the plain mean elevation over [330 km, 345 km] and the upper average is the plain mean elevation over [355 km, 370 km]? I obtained 1.00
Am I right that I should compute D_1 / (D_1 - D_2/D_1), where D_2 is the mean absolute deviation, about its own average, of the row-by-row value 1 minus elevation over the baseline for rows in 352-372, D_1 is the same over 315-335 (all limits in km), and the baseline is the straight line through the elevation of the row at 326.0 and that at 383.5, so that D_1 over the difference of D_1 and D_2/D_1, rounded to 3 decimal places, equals -0.010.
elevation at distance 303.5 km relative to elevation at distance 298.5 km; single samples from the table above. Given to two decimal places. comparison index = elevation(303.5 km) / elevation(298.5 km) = 1.00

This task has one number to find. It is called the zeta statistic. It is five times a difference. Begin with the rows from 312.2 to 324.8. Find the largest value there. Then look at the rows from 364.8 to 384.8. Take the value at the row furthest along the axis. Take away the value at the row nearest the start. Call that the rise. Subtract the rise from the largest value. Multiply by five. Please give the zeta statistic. 1303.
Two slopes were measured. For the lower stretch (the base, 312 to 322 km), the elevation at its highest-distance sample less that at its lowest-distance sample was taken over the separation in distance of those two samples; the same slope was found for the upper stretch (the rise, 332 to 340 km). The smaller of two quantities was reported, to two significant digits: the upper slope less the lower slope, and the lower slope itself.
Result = -0.19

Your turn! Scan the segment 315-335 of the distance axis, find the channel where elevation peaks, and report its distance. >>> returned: 316.0 km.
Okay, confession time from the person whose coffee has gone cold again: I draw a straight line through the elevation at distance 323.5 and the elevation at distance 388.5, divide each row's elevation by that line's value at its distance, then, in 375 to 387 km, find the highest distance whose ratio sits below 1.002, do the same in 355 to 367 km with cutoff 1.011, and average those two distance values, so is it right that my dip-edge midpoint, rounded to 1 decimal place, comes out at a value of 376.0 km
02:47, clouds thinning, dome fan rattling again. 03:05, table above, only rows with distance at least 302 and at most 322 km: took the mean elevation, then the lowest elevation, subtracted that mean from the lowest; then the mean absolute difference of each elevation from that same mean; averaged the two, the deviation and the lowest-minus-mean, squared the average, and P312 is 1.1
